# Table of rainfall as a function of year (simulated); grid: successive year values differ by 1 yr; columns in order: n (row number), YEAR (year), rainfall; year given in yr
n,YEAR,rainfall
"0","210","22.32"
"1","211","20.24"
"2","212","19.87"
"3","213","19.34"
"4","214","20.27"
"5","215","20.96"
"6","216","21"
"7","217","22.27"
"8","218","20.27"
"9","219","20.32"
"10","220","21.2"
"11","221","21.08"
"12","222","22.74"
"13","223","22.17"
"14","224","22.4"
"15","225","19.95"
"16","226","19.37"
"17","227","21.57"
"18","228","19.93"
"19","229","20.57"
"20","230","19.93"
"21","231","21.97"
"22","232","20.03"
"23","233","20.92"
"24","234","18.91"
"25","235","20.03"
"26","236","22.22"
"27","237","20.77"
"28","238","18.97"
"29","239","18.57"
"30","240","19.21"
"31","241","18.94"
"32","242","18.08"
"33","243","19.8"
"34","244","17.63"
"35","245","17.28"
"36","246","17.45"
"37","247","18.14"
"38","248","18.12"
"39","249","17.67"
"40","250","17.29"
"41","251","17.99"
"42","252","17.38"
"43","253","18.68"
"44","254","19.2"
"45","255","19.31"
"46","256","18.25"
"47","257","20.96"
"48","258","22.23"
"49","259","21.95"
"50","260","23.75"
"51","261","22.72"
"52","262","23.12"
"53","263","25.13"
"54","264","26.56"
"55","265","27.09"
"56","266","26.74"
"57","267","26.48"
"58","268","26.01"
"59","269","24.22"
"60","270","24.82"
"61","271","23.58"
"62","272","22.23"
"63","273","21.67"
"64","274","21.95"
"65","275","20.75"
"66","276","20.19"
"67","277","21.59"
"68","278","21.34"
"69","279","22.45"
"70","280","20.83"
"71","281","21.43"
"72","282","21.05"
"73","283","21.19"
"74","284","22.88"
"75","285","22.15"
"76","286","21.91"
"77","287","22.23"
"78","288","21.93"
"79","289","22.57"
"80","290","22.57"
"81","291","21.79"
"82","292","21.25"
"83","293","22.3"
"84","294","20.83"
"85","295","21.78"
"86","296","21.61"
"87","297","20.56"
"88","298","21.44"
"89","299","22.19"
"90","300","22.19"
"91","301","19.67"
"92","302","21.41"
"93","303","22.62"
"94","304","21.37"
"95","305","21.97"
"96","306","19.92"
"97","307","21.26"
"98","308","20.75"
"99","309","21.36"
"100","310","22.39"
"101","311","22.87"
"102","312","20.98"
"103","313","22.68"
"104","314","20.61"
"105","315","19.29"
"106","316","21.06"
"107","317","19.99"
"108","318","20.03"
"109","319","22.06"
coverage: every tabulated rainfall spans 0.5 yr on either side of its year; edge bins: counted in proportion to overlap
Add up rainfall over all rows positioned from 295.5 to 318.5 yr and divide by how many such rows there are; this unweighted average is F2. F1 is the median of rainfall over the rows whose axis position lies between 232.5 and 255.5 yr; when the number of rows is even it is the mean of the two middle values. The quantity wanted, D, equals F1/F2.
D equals 0.88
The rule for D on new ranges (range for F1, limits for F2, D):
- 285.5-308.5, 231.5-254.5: 1.16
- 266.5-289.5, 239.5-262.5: 1.13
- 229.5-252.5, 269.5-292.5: 0.86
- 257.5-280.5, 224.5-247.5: 1.16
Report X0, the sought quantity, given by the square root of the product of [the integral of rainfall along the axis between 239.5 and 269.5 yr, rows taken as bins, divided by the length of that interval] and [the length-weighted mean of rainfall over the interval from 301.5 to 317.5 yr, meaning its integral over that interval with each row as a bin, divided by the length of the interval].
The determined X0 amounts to 21.1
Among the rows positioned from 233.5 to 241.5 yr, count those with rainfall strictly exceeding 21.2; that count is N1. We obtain 1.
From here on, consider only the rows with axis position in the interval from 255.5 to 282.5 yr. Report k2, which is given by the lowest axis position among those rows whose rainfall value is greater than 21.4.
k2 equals 258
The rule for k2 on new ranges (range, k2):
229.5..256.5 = 231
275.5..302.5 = 277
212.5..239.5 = 217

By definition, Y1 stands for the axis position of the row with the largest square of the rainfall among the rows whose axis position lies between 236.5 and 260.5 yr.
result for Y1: 260 yr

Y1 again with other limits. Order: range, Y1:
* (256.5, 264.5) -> 264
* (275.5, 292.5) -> 284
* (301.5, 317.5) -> 311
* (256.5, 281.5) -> 265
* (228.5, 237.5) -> 236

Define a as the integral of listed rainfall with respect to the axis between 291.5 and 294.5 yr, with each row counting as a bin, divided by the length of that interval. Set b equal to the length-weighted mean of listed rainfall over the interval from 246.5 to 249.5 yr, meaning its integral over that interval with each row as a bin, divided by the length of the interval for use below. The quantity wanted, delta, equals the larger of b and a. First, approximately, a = 21.5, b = 18.0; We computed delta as 21.46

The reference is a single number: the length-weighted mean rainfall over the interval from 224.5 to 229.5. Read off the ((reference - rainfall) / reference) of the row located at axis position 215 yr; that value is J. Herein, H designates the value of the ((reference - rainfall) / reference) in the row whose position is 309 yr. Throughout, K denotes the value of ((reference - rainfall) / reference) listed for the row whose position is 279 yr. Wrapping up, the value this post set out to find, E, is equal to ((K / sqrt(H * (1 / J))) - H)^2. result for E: 0.0010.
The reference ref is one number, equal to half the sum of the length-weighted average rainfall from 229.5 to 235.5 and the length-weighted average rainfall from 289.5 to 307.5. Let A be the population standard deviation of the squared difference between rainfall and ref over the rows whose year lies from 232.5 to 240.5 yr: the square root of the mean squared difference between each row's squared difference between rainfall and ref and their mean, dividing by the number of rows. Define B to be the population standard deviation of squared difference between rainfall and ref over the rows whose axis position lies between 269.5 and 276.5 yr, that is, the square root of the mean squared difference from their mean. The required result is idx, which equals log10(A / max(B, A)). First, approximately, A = 1.9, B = 5.3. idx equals -0.5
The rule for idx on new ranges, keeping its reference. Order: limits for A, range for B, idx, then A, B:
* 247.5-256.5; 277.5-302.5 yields 0.0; 3.6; 1.1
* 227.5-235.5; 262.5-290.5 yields -1.0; 1.1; 12.1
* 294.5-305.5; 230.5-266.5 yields -1.0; 0.8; 9.3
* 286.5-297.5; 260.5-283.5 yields -1.1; 1.0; 12.9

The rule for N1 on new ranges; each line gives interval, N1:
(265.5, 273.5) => 8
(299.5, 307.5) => 6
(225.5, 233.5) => 2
